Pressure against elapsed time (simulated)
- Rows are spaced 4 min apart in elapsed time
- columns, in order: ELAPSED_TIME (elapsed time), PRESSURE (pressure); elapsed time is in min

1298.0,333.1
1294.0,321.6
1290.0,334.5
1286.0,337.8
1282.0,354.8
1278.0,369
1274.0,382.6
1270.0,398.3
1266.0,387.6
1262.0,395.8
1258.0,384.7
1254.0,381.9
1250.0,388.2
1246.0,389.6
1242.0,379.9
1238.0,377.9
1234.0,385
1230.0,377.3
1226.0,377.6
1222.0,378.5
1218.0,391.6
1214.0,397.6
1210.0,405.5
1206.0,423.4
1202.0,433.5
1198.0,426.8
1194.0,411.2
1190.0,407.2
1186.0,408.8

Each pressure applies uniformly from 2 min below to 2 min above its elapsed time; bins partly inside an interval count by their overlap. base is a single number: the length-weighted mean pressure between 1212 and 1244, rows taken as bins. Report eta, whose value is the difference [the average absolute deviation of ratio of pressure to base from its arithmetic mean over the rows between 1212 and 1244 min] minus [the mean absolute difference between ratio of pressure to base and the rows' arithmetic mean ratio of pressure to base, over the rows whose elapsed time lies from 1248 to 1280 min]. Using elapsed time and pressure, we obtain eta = -0.001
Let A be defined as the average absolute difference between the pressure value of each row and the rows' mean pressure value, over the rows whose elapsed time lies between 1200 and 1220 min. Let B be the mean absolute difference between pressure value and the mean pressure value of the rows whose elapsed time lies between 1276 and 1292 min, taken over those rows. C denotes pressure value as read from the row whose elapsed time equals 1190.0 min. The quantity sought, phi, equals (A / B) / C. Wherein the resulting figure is 0.003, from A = 15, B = 13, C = 407.2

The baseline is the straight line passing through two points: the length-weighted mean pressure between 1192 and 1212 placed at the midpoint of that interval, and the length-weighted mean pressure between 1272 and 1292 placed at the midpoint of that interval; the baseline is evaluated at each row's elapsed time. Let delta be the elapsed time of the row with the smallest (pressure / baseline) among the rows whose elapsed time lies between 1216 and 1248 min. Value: 1222.0 min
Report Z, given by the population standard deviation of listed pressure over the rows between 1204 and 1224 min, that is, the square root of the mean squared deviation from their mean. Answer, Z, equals 15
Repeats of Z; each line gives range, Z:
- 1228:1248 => 5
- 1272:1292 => 18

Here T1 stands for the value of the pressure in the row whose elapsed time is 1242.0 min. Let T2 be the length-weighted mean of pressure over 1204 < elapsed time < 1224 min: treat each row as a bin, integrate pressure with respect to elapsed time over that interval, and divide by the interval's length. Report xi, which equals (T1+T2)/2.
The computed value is 390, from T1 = 379.9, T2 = 399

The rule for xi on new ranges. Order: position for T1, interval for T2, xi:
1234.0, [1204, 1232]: 389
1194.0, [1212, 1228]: 399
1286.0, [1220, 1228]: 358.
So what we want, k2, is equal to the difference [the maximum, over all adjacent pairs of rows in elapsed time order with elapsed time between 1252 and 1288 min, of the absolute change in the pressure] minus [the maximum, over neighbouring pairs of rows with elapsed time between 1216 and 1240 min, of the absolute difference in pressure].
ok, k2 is 3.9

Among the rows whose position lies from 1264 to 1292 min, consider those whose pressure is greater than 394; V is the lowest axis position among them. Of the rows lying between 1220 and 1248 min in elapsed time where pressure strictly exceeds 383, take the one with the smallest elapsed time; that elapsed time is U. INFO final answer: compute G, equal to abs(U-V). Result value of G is 36 min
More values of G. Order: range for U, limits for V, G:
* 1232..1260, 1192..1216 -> 40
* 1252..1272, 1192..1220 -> 64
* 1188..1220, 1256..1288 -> 72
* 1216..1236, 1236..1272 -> 44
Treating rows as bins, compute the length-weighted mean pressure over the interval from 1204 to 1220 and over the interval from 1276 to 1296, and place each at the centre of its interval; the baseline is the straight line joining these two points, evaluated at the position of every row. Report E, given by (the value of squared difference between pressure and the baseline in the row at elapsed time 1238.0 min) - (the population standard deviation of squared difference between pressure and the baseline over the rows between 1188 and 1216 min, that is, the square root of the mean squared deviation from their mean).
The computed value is -111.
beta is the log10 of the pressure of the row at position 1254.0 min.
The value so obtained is 2.58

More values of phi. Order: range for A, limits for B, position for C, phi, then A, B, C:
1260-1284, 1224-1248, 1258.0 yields 0.008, 13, 4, 384.7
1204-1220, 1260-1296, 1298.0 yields 0.001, 10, 24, 333.1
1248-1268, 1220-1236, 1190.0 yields 0.003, 3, 3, 407.2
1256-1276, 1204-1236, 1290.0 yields 0.001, 6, 13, 334.5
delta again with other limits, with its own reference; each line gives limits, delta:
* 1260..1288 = 1286.0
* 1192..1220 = 1218.0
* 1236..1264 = 1238.0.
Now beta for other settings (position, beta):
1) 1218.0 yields 2.59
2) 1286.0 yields 2.53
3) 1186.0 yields 2.61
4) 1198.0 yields 2.63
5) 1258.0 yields 2.59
